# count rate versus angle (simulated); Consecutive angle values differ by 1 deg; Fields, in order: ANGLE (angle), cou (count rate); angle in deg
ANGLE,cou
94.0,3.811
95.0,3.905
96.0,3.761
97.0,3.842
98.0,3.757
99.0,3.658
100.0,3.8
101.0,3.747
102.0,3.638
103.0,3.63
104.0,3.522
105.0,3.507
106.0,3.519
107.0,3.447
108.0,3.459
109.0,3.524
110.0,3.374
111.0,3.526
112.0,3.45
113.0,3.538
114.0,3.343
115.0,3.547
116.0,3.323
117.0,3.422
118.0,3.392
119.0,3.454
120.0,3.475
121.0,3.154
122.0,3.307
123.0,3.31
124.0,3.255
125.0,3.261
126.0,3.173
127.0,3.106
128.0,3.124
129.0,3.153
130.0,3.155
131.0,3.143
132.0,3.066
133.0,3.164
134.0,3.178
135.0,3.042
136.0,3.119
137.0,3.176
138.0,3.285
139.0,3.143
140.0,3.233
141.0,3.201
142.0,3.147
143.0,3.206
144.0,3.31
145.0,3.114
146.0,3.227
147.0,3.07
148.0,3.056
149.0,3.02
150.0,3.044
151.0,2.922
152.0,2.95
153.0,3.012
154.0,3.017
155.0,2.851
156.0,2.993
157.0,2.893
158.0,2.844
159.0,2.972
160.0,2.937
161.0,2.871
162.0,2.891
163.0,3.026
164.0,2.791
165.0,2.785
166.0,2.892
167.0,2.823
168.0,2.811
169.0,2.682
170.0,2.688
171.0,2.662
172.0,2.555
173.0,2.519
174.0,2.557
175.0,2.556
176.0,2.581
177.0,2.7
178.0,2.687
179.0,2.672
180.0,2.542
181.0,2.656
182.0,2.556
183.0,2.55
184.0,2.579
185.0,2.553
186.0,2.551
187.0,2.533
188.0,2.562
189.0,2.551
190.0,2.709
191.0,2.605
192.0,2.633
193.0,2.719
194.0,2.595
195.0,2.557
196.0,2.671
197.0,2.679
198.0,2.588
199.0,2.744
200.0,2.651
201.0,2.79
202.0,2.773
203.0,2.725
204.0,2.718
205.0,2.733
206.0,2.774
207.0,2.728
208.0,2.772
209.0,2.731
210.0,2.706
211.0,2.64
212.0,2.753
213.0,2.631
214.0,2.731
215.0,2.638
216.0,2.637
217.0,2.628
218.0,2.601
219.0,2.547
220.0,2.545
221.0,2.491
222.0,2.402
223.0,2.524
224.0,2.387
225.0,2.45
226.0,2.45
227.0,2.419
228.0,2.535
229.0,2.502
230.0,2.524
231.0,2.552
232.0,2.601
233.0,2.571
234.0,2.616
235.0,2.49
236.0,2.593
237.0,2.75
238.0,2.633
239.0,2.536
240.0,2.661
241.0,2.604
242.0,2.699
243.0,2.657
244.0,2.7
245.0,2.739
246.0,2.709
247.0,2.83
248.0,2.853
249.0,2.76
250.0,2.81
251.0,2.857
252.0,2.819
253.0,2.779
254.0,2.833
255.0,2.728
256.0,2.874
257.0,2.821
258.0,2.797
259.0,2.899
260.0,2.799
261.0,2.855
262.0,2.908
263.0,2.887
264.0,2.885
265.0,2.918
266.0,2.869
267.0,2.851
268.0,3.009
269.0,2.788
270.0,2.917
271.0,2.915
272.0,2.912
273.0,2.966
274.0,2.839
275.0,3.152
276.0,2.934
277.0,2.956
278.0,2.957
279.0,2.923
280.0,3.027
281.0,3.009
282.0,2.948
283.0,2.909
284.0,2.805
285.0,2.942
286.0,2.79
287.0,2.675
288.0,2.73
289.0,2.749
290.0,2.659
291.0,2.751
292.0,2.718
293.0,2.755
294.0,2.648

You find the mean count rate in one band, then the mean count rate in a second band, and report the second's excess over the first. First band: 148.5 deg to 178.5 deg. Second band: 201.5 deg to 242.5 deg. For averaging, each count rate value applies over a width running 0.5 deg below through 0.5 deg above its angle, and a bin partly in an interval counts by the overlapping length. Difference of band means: -0.2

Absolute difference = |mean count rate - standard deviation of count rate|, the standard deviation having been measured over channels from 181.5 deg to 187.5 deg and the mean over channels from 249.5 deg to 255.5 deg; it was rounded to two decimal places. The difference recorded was 2.79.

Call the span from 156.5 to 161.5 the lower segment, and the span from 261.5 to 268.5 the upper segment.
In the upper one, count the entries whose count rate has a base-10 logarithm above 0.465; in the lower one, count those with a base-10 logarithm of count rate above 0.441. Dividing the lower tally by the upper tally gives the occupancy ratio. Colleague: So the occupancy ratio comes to 2.5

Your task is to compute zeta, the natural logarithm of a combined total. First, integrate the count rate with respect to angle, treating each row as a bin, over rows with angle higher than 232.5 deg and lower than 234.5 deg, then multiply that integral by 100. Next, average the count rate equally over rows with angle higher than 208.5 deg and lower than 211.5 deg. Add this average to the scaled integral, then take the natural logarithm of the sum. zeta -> 6.3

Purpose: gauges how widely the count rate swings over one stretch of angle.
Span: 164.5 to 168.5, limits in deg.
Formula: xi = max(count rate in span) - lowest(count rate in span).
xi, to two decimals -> 0.11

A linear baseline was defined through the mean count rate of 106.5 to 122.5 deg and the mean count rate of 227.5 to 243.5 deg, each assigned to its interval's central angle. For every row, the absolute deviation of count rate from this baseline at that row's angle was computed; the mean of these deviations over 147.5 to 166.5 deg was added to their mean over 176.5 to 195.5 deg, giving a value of 0.52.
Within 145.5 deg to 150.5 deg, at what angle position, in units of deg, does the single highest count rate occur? 146.0 deg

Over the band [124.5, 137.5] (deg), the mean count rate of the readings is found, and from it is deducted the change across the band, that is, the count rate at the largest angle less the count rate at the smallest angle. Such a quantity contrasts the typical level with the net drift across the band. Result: 3.23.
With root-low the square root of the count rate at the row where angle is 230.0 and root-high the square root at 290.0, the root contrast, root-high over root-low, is 1.03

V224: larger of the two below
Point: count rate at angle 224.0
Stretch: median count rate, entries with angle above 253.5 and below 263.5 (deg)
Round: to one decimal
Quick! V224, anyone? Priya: 2.8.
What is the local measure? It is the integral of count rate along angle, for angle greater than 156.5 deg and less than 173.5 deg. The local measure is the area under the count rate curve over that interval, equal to 48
